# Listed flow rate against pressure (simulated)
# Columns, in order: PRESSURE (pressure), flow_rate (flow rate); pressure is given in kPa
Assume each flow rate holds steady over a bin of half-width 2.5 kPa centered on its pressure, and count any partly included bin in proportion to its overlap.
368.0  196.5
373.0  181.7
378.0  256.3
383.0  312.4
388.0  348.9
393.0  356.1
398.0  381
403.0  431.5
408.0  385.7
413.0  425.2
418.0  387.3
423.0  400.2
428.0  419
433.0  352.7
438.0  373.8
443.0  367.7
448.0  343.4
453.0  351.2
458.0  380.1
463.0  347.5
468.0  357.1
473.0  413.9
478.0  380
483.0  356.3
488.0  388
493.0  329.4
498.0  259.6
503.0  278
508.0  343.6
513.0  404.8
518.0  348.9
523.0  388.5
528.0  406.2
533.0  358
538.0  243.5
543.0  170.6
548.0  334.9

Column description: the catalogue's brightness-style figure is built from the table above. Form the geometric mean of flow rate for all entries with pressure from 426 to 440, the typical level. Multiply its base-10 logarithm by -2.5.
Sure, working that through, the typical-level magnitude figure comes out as -6.45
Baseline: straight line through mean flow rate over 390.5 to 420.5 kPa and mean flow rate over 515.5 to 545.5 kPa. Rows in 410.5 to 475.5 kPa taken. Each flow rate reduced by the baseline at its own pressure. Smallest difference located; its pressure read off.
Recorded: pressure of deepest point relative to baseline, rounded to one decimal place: 448.0 kPa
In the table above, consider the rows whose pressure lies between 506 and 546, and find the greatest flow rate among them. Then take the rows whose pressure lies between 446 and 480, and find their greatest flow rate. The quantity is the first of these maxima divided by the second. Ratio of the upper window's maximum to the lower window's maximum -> 0.98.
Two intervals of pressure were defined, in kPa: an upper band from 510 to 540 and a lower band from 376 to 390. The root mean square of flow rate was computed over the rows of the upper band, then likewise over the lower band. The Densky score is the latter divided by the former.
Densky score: 0.85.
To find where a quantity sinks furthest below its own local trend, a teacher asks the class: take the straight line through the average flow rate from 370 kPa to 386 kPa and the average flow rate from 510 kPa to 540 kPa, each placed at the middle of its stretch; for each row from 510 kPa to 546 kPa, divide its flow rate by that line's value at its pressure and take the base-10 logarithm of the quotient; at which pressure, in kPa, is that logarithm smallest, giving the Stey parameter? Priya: 543.0 kPa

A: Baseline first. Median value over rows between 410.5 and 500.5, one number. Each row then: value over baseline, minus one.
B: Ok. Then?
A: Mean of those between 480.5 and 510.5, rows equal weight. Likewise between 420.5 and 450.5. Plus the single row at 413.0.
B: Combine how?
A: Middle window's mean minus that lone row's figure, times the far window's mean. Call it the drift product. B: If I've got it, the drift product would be 0.016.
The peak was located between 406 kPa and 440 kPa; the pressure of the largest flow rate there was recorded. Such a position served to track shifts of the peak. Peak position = 413.0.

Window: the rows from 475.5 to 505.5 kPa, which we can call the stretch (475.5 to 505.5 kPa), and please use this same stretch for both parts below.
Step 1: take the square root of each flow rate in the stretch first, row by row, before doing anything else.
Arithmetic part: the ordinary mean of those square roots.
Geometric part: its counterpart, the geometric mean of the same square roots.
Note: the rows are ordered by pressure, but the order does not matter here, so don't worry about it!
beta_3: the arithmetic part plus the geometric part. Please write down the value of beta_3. 36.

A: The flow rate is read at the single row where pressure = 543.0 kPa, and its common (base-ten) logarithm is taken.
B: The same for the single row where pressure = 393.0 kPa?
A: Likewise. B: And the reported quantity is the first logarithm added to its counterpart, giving 4.78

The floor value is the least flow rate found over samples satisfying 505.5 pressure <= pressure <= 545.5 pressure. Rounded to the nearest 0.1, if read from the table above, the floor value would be 170.6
